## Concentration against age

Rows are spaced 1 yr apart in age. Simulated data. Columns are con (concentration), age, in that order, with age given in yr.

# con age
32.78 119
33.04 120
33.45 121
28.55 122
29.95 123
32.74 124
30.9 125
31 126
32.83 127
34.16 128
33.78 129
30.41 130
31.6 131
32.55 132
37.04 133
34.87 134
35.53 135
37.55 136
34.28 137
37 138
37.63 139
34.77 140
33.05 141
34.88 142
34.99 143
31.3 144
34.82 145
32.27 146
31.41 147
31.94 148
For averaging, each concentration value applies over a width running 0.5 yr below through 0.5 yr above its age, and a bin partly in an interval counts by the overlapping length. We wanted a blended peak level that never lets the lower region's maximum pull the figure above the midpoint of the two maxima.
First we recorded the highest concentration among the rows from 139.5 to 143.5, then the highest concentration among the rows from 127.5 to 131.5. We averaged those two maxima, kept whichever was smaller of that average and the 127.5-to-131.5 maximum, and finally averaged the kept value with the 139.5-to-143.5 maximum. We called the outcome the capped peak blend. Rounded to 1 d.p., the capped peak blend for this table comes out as 34.6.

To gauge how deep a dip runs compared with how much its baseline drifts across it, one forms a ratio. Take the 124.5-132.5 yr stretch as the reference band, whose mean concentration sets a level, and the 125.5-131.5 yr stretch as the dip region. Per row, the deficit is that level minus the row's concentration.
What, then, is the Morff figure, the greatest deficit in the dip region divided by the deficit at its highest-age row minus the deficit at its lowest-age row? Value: -2.9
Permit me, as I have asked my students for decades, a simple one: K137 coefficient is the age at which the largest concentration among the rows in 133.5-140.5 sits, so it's 139 yr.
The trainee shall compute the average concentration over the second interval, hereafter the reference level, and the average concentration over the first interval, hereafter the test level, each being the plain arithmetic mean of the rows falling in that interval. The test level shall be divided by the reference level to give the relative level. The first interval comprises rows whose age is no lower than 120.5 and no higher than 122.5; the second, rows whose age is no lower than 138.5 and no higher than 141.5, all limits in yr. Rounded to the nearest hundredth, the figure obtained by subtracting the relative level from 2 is 1.12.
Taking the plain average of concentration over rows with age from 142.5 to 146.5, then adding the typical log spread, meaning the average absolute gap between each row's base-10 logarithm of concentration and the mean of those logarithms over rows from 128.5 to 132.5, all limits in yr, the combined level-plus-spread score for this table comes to 33.4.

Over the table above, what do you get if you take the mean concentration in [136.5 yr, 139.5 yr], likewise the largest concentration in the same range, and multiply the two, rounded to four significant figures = 1366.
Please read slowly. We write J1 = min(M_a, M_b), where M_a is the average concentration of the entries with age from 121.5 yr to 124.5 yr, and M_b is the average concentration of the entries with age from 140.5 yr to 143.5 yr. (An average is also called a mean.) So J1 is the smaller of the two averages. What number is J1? 30.4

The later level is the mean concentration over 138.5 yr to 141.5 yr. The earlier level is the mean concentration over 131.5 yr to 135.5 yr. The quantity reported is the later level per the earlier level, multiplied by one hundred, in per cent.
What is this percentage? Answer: 100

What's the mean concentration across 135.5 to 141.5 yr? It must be 35.7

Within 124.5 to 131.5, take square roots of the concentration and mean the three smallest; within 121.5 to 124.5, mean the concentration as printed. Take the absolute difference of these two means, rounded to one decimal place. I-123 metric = 24.9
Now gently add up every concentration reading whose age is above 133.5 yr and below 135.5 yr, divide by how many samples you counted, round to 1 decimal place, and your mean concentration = 35.2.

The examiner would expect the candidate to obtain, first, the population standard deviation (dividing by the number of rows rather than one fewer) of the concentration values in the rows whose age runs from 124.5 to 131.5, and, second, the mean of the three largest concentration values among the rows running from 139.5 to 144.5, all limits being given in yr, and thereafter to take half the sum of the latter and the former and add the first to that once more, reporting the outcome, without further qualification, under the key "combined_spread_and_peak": 19.5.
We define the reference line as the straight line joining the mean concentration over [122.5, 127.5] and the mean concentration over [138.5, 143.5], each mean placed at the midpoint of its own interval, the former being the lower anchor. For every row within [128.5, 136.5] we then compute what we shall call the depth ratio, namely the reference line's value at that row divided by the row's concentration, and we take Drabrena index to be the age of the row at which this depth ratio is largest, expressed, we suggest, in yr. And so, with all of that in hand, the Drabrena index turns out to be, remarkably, 130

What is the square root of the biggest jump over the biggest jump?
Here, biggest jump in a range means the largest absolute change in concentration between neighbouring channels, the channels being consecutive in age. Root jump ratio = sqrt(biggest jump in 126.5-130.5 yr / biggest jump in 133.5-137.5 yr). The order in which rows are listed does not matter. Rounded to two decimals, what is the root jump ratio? 1.02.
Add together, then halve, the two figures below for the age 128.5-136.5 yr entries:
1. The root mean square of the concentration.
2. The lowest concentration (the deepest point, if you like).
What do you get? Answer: 32.3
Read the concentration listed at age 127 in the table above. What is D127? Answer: 32.83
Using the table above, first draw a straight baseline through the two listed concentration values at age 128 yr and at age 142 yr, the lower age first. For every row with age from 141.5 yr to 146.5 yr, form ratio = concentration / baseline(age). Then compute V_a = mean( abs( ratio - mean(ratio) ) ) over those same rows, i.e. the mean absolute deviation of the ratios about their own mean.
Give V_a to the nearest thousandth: 0.044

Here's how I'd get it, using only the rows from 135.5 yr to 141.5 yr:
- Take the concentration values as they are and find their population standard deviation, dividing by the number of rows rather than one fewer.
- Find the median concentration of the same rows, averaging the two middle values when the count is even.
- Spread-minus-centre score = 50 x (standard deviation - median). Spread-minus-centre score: -1706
